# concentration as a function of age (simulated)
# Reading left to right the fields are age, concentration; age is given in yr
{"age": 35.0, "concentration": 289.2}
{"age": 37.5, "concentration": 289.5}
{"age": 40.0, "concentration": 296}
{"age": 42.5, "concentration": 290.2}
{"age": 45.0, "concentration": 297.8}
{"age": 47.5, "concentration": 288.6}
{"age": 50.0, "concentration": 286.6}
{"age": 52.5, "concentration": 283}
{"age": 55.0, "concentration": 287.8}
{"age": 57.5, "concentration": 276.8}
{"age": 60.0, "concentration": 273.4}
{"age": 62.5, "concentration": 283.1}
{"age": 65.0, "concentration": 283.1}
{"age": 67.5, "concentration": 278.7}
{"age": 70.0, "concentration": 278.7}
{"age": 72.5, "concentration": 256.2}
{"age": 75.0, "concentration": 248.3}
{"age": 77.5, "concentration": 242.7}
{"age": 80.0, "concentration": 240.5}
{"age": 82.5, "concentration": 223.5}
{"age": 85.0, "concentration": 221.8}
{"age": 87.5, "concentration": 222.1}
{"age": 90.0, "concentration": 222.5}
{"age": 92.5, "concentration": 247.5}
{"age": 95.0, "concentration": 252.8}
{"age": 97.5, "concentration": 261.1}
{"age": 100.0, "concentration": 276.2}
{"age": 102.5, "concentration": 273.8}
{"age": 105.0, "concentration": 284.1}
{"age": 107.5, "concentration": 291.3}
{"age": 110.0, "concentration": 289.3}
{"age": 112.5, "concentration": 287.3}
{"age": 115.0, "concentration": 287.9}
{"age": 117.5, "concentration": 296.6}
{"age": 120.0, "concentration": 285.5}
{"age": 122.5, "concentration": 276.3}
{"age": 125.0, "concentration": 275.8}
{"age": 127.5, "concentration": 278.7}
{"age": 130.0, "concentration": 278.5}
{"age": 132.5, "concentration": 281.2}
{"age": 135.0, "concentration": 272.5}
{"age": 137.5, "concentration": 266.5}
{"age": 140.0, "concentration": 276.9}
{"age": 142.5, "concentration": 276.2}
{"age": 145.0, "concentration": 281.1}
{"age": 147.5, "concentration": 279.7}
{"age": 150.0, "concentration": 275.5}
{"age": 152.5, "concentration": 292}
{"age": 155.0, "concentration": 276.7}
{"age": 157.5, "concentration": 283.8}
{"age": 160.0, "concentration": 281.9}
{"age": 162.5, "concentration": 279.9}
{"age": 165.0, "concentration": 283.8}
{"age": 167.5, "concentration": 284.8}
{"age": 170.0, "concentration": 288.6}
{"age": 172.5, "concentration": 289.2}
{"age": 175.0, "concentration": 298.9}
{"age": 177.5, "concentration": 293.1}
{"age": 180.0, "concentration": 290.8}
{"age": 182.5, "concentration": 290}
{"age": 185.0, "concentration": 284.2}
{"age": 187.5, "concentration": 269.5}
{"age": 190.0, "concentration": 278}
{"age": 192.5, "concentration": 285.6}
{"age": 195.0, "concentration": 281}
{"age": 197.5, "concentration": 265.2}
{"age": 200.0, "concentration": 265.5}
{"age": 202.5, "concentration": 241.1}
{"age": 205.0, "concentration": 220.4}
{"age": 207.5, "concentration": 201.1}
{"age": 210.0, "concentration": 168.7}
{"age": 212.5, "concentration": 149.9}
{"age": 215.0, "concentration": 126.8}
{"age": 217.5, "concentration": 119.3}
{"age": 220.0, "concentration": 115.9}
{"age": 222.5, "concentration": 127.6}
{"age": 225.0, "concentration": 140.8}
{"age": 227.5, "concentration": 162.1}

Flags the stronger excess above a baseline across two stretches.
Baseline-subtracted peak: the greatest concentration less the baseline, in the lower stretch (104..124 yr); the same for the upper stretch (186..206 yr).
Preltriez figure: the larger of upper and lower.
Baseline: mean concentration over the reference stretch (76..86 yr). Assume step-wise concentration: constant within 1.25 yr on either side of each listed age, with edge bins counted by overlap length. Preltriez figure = 64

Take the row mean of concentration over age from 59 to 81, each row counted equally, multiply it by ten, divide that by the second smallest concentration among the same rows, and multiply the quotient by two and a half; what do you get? 27.3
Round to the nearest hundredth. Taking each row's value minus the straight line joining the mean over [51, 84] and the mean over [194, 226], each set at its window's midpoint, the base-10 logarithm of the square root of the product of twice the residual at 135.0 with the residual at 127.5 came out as 1.81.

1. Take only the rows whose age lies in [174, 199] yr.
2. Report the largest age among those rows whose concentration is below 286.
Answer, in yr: 197.5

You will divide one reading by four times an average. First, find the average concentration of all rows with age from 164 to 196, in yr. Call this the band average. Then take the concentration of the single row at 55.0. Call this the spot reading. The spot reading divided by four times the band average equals 0.252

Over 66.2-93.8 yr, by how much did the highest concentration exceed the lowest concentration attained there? 57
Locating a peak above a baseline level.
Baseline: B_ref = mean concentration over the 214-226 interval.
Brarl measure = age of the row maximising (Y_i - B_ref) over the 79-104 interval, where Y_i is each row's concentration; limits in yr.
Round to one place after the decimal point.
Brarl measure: 100.0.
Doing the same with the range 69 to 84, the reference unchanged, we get 70.0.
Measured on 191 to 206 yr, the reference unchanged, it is 192.5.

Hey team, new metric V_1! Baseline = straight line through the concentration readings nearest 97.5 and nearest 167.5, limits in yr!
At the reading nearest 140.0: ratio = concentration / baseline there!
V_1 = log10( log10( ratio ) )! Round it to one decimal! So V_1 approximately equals -2.7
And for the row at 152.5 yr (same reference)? -1.7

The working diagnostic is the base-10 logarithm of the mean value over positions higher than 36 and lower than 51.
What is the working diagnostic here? 2.465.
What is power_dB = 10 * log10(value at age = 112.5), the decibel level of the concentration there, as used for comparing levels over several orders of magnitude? 24.6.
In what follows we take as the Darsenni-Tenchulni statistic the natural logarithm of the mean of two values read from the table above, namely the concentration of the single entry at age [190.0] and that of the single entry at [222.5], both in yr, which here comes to 5.31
